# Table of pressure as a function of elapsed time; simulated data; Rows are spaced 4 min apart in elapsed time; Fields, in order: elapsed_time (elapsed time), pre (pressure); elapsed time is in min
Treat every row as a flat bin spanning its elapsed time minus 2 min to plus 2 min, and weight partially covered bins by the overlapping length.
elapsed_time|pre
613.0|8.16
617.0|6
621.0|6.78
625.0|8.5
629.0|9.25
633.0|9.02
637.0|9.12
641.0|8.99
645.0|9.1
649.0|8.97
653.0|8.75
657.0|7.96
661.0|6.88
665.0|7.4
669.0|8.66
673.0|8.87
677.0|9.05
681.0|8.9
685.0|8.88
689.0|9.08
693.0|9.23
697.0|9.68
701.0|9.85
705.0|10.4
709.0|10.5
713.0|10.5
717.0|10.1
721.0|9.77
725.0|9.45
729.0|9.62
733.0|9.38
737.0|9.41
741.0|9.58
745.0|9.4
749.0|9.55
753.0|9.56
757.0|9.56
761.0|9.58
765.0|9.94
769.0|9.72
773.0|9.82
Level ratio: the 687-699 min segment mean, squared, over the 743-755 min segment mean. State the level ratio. 9.2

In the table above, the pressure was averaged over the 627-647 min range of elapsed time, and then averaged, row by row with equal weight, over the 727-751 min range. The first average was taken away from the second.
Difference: 0.4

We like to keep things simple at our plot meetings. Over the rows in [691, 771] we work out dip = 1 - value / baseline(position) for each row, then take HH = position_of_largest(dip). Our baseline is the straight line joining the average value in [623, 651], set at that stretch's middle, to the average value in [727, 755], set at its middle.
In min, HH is 745.0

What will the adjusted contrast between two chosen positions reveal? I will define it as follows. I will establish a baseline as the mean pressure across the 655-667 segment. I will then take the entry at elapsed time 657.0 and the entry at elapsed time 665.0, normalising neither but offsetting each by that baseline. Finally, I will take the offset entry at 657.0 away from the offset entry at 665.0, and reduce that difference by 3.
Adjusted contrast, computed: -3.6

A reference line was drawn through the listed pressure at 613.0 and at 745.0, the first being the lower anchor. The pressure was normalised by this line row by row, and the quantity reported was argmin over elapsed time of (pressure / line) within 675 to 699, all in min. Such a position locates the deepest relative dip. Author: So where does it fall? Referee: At 685.0 min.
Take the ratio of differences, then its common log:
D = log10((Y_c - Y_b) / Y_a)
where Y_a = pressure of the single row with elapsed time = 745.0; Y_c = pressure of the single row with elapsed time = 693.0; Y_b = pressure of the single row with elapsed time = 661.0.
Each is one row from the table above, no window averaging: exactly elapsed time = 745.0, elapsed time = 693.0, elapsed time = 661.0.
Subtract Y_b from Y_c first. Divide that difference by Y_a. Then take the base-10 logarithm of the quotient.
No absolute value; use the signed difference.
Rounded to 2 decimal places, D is -0.60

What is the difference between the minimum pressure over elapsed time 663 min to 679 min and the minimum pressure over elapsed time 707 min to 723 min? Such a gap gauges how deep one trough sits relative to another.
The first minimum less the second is -2.4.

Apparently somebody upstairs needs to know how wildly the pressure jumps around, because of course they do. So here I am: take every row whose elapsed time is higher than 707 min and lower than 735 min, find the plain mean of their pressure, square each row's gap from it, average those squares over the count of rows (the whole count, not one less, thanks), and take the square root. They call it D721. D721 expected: 0.44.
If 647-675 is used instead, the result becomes 0.76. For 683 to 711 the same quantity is 0.59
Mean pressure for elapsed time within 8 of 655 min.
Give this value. 8.1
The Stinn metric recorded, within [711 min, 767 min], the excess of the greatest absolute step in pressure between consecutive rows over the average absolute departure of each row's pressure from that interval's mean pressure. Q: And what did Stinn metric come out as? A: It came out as 0.17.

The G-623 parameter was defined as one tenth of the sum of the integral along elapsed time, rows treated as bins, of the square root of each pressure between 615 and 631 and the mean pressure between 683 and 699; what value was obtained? 5.33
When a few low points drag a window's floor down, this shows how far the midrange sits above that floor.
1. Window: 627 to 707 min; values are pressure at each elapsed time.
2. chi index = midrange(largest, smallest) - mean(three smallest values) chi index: 1.23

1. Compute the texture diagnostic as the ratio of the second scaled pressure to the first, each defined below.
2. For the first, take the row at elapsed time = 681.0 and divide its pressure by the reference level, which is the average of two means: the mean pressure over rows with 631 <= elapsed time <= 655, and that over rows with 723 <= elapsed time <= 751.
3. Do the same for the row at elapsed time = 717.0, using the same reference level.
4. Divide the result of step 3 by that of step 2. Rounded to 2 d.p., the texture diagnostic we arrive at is 1.13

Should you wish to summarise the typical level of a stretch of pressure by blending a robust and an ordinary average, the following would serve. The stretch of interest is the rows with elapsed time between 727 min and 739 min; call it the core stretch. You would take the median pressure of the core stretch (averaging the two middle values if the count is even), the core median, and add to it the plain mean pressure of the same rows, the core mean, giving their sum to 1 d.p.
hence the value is 18.9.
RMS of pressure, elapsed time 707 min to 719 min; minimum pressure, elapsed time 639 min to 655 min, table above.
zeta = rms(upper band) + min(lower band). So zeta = 19.1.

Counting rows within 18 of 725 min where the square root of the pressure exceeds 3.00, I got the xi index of 9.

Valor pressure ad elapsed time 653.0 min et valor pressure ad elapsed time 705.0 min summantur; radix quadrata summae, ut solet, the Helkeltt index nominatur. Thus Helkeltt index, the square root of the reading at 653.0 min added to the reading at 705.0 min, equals 4.38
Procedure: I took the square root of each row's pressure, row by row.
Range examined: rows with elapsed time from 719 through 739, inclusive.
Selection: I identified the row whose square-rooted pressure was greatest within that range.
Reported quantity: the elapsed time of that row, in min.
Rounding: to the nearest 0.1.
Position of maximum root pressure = 721.0 min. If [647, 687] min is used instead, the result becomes 677.0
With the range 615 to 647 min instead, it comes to 629.0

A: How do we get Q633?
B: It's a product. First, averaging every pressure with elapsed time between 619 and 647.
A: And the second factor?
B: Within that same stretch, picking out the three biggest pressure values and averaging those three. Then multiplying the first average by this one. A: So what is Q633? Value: 79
